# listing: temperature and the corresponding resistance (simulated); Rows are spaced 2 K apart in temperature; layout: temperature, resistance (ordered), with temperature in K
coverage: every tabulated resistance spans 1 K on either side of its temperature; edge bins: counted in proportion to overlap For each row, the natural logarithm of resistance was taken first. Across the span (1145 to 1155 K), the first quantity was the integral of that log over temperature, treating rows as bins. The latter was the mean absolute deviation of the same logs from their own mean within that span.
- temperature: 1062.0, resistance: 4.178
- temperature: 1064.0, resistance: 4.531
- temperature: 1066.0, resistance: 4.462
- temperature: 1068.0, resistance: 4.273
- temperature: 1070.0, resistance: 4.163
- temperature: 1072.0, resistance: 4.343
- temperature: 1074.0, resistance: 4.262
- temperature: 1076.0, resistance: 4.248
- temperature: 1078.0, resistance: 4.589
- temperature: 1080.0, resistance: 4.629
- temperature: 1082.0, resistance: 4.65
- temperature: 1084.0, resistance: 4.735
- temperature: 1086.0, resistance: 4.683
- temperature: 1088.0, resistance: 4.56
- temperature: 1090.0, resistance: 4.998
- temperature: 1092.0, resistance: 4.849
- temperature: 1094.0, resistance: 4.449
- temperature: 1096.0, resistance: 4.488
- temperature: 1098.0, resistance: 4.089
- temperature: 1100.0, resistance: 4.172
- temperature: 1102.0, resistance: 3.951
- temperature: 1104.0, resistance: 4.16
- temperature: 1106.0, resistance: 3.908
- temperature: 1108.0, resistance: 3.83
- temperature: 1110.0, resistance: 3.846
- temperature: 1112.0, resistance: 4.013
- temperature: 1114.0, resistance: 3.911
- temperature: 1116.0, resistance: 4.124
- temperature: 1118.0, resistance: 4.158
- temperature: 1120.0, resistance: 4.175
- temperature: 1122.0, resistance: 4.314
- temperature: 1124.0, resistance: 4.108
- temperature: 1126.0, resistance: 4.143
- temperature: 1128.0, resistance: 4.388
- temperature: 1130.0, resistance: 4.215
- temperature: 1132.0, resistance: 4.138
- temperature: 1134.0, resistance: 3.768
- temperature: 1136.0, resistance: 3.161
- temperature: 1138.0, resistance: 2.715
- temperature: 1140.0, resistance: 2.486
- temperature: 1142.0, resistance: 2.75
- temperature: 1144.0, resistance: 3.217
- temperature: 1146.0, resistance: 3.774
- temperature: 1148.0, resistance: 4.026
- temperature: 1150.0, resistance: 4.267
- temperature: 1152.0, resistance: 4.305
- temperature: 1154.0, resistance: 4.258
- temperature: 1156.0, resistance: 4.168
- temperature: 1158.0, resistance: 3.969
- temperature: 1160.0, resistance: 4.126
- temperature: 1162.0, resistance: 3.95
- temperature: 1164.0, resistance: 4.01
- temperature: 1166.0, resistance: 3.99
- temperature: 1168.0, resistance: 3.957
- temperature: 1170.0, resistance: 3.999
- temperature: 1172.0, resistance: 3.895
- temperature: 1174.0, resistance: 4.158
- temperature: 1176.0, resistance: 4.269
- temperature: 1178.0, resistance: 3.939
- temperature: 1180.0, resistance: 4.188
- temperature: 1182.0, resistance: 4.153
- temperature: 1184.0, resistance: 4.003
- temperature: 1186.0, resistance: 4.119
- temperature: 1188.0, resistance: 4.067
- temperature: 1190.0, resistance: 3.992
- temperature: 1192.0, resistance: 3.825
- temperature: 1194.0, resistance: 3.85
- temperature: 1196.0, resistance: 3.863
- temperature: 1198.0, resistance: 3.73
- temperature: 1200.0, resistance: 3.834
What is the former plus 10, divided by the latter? 543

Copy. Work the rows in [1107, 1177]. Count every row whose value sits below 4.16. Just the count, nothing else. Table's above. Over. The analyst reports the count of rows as 26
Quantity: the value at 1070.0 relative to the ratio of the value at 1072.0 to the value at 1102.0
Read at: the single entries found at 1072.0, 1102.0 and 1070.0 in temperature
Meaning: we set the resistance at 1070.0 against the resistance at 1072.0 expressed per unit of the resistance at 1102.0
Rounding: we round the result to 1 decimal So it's 3.8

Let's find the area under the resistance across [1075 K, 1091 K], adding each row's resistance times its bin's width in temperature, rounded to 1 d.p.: 74.2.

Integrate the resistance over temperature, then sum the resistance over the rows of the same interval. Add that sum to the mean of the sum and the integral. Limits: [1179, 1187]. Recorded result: 41.2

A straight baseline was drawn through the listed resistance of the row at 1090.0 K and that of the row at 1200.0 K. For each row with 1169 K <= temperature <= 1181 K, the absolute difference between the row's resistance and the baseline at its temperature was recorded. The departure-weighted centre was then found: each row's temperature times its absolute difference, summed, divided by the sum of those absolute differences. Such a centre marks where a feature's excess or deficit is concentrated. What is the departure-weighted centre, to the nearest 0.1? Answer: 1174.7 K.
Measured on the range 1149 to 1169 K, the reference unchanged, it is 1160.9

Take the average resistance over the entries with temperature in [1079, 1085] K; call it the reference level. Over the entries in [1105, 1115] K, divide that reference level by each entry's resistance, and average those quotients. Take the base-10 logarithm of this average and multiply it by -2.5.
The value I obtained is -0.20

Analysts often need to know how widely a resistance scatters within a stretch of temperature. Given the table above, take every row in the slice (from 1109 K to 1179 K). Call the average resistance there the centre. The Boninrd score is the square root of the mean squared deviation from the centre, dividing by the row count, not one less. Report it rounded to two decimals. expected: 0.46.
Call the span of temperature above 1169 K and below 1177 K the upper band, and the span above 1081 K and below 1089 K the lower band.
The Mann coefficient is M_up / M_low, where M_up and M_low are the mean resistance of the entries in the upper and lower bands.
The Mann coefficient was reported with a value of 0.88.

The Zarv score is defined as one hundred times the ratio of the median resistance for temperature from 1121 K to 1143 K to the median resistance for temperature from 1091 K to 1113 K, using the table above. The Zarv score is 100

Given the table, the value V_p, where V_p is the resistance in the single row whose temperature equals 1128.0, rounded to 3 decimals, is 4.388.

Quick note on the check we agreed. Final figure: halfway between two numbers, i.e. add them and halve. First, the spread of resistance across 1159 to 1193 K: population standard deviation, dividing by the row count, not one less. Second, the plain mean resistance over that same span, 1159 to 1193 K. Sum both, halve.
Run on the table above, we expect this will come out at 2.08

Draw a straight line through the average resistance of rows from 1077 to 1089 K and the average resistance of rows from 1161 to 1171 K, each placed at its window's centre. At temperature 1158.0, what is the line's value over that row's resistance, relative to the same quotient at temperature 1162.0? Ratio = 1.00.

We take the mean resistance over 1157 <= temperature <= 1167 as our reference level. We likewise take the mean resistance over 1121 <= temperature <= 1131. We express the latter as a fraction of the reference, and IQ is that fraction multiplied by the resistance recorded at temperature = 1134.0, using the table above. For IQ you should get 4.0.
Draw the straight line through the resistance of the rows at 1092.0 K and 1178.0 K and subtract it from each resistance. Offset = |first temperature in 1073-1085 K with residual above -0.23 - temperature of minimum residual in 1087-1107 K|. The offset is 22 K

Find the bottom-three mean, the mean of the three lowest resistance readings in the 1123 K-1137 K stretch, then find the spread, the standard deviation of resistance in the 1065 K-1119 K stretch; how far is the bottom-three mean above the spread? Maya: 3.36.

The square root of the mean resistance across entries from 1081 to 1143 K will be 2.016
